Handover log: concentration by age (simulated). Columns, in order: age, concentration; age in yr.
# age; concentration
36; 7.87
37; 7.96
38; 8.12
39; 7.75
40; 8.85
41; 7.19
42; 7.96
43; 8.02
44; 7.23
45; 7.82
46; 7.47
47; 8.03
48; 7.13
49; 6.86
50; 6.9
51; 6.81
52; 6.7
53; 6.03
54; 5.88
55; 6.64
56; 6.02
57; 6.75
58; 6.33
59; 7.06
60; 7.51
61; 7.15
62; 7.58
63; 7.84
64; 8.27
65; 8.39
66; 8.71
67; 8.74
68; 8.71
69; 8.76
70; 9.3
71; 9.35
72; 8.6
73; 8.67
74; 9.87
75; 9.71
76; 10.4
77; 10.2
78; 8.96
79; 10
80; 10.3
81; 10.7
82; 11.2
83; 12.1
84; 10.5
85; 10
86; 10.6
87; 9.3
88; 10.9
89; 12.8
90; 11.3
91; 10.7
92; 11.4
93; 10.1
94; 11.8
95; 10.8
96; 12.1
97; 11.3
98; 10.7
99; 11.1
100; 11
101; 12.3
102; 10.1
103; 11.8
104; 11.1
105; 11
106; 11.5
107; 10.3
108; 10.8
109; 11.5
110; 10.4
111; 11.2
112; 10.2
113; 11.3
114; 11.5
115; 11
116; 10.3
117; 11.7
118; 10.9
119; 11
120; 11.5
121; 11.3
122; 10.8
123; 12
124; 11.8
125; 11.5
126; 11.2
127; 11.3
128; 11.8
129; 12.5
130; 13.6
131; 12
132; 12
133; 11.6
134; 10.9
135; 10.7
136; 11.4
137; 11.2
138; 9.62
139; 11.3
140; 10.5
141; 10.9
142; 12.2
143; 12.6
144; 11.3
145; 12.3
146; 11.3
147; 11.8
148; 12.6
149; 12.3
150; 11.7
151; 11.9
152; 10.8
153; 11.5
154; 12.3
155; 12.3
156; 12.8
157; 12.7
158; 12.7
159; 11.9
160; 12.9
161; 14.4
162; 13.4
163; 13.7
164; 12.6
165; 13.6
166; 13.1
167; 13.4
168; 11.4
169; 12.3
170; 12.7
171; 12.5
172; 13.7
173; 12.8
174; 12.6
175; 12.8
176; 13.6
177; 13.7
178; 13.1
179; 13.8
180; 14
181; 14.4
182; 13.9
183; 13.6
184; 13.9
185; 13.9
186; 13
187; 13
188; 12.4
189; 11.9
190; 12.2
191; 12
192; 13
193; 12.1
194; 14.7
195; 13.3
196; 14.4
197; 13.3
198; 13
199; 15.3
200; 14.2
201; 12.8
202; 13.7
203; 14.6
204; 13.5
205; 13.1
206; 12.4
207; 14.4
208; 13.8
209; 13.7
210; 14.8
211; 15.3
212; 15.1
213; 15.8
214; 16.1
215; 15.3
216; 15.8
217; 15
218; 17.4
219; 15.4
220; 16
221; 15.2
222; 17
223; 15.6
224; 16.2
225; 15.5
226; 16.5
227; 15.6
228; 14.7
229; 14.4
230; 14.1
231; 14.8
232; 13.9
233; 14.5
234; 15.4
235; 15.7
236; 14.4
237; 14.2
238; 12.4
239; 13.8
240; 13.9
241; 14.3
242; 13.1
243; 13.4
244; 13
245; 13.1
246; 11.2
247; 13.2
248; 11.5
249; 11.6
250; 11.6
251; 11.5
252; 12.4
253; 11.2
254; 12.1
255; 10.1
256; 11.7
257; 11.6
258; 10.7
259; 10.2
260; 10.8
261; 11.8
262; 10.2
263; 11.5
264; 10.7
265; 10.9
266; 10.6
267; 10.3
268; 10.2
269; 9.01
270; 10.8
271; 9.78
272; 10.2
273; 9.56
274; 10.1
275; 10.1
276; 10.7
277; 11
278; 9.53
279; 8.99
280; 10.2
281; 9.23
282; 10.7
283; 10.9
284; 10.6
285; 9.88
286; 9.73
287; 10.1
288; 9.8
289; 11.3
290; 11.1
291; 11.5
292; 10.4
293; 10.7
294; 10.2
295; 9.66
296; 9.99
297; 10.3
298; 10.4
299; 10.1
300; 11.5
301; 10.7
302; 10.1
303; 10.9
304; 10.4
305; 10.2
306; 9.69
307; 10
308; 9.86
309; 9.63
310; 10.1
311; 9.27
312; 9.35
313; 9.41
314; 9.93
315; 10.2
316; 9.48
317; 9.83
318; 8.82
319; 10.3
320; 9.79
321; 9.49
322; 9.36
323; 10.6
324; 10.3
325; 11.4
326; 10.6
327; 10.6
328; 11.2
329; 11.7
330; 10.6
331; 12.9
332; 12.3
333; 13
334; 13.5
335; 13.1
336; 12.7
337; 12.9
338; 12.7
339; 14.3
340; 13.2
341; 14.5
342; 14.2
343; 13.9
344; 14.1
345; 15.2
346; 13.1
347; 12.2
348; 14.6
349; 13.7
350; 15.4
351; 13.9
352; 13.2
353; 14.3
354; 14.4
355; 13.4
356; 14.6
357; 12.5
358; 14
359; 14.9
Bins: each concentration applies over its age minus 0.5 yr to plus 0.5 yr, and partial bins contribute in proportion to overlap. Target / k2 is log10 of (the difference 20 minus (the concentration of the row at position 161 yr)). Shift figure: 0.75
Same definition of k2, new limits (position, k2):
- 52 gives 1.12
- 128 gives 0.91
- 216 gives 0.62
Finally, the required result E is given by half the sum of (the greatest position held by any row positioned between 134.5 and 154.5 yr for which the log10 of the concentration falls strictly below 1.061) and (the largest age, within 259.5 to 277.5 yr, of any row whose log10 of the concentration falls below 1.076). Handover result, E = 215.0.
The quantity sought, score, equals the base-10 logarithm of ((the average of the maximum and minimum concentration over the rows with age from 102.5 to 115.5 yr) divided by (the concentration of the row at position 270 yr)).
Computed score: 0.008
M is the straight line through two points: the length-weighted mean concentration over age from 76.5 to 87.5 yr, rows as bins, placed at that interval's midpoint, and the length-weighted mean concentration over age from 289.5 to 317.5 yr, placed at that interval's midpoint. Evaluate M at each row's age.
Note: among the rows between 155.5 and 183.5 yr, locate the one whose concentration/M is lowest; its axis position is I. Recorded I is 168 yr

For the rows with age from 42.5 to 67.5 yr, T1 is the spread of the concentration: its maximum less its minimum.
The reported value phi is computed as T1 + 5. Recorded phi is 7.9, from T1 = 2.9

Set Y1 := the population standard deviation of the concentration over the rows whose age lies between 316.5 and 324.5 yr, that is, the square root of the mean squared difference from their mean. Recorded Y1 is 0.55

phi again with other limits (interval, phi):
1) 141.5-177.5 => 8.6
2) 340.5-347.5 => 8.0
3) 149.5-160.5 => 7.1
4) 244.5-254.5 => 7.0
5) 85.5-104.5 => 8.5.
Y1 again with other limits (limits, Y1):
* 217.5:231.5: 0.92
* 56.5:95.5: 1.53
